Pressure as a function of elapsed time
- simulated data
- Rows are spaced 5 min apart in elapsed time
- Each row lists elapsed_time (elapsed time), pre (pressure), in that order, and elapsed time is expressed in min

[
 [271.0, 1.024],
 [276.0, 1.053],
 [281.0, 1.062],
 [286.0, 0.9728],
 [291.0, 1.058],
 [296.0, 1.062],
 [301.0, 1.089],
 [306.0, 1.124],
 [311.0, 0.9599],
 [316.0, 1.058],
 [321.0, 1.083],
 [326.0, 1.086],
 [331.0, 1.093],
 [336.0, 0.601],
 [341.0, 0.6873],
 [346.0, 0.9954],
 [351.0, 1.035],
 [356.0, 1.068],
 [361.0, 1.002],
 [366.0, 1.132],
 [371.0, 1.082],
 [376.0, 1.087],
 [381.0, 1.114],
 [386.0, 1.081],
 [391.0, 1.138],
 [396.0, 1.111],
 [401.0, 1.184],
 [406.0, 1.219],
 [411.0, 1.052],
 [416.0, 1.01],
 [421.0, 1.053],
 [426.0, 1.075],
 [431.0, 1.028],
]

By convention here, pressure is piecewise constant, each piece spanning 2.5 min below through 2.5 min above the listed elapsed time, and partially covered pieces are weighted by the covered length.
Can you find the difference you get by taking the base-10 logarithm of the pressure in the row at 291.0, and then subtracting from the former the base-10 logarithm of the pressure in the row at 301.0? -0.013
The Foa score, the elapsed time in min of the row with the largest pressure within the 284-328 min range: 306.0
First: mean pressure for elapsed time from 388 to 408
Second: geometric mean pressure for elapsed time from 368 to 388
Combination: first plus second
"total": 2.25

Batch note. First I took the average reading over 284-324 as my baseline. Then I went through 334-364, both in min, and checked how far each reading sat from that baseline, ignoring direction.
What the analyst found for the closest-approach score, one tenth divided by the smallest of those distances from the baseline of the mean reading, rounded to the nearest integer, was 6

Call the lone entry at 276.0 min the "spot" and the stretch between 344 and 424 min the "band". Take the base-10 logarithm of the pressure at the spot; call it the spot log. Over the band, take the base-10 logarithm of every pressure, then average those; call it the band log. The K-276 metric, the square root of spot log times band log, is 0.0280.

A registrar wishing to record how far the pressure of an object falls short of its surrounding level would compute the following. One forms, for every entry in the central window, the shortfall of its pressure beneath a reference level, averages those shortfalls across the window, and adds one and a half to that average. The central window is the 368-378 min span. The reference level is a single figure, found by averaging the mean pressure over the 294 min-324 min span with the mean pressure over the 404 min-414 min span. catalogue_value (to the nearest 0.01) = 1.51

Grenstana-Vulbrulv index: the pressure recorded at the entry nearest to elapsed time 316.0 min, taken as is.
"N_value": 1.058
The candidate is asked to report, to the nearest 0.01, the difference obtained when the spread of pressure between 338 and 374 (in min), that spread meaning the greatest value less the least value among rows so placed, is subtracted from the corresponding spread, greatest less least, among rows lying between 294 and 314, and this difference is -0.28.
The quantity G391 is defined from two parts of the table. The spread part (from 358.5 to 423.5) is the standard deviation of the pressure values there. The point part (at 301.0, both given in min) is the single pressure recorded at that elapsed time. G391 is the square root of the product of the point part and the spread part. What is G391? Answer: 0.26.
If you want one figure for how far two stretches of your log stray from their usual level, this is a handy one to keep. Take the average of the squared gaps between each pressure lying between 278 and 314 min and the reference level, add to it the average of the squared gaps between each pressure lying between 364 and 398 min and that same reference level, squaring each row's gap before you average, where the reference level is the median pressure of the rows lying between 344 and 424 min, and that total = 0.005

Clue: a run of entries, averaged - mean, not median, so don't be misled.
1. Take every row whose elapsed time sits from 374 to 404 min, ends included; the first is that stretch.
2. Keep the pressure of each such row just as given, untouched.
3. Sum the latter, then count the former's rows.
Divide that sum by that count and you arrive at 1.12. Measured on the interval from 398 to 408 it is 1.20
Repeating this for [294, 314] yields 1.06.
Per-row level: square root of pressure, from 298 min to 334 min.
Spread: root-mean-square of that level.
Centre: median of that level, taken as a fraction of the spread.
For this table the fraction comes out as 1.007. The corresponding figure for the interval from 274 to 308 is 1.001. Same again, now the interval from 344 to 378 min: 1.005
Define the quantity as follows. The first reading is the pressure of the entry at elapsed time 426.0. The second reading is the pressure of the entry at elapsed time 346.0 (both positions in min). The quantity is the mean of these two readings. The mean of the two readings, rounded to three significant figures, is 1.04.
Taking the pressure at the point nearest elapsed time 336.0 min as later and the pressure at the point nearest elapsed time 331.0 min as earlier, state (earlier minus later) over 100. 0.0049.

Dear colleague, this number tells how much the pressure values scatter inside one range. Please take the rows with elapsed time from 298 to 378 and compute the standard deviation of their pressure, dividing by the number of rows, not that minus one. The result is 0.15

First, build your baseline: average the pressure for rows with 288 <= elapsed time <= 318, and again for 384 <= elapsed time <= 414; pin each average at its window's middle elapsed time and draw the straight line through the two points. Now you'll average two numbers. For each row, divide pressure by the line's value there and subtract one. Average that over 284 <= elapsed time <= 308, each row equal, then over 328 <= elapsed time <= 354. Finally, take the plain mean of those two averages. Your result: -0.09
